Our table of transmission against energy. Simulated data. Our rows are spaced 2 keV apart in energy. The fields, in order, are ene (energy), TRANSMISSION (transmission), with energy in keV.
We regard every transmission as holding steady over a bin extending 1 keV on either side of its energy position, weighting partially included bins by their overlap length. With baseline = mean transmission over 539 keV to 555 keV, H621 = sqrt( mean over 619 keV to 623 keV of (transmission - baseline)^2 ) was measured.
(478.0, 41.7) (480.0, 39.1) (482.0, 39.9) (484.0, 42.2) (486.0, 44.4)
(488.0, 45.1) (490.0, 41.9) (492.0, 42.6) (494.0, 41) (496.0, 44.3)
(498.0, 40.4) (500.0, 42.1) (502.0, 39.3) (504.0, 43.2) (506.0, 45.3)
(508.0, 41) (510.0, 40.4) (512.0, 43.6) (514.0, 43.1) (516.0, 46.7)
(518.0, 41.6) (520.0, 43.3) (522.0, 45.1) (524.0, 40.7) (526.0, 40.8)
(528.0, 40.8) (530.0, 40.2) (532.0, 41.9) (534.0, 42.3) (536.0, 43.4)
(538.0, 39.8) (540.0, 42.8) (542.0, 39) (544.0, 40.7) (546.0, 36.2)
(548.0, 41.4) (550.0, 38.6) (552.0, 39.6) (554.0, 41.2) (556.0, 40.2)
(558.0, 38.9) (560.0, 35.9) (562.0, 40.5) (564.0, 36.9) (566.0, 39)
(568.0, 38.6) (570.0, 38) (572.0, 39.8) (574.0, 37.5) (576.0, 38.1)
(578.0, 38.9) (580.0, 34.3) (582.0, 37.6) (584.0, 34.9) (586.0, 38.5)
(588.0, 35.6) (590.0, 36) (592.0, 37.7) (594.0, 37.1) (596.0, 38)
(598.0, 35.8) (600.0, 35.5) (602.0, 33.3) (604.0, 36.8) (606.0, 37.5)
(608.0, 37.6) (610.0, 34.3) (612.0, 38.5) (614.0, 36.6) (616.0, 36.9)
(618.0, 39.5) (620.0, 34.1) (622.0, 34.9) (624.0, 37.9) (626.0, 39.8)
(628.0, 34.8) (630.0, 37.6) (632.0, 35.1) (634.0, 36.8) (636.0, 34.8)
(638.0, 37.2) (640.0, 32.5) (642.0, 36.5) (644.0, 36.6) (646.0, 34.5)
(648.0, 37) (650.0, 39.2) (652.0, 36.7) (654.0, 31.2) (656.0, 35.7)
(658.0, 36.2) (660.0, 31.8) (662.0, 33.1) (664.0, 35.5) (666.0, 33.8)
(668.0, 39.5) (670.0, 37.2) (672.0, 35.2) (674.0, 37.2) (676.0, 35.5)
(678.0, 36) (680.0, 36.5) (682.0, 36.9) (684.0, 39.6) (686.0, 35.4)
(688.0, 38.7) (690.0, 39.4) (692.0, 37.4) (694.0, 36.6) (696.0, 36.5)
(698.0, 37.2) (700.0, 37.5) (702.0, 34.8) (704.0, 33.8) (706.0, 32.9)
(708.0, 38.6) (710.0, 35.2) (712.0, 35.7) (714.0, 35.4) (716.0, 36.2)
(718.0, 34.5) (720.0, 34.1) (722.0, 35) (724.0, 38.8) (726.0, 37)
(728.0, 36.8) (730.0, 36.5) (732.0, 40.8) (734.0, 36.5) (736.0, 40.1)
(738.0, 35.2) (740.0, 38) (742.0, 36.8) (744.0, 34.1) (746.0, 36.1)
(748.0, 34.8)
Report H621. 5.5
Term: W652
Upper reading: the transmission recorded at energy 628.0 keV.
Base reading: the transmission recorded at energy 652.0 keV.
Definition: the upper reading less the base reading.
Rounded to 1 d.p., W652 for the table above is -1.9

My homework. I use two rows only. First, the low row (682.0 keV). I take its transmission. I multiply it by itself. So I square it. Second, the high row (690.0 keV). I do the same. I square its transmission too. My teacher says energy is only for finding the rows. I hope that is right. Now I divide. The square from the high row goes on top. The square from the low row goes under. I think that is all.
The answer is 1.14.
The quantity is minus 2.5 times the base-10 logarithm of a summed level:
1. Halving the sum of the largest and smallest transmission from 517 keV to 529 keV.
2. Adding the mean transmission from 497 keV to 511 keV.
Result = -4.82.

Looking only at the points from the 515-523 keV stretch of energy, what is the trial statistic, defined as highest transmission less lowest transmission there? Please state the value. 5.1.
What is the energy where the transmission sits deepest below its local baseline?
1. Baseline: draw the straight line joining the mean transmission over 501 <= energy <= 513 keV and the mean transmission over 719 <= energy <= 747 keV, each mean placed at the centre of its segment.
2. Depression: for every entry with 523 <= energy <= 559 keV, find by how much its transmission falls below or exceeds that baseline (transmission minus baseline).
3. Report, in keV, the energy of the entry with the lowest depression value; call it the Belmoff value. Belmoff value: 546.0 keV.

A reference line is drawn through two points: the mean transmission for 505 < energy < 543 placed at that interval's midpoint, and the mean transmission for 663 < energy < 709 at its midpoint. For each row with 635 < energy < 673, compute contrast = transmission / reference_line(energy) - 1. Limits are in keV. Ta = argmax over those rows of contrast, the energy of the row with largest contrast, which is 668.0 keV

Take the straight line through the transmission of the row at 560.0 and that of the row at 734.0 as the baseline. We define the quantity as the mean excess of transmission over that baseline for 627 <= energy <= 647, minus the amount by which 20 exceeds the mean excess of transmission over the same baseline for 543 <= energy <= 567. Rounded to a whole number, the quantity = -17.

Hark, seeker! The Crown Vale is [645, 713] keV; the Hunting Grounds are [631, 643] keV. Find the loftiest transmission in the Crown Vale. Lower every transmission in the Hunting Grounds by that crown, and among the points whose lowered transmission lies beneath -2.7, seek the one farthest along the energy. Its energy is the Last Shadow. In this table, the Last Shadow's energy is 642.0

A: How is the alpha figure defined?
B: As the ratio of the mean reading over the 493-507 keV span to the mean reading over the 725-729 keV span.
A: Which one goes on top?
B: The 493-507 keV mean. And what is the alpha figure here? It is 1.14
